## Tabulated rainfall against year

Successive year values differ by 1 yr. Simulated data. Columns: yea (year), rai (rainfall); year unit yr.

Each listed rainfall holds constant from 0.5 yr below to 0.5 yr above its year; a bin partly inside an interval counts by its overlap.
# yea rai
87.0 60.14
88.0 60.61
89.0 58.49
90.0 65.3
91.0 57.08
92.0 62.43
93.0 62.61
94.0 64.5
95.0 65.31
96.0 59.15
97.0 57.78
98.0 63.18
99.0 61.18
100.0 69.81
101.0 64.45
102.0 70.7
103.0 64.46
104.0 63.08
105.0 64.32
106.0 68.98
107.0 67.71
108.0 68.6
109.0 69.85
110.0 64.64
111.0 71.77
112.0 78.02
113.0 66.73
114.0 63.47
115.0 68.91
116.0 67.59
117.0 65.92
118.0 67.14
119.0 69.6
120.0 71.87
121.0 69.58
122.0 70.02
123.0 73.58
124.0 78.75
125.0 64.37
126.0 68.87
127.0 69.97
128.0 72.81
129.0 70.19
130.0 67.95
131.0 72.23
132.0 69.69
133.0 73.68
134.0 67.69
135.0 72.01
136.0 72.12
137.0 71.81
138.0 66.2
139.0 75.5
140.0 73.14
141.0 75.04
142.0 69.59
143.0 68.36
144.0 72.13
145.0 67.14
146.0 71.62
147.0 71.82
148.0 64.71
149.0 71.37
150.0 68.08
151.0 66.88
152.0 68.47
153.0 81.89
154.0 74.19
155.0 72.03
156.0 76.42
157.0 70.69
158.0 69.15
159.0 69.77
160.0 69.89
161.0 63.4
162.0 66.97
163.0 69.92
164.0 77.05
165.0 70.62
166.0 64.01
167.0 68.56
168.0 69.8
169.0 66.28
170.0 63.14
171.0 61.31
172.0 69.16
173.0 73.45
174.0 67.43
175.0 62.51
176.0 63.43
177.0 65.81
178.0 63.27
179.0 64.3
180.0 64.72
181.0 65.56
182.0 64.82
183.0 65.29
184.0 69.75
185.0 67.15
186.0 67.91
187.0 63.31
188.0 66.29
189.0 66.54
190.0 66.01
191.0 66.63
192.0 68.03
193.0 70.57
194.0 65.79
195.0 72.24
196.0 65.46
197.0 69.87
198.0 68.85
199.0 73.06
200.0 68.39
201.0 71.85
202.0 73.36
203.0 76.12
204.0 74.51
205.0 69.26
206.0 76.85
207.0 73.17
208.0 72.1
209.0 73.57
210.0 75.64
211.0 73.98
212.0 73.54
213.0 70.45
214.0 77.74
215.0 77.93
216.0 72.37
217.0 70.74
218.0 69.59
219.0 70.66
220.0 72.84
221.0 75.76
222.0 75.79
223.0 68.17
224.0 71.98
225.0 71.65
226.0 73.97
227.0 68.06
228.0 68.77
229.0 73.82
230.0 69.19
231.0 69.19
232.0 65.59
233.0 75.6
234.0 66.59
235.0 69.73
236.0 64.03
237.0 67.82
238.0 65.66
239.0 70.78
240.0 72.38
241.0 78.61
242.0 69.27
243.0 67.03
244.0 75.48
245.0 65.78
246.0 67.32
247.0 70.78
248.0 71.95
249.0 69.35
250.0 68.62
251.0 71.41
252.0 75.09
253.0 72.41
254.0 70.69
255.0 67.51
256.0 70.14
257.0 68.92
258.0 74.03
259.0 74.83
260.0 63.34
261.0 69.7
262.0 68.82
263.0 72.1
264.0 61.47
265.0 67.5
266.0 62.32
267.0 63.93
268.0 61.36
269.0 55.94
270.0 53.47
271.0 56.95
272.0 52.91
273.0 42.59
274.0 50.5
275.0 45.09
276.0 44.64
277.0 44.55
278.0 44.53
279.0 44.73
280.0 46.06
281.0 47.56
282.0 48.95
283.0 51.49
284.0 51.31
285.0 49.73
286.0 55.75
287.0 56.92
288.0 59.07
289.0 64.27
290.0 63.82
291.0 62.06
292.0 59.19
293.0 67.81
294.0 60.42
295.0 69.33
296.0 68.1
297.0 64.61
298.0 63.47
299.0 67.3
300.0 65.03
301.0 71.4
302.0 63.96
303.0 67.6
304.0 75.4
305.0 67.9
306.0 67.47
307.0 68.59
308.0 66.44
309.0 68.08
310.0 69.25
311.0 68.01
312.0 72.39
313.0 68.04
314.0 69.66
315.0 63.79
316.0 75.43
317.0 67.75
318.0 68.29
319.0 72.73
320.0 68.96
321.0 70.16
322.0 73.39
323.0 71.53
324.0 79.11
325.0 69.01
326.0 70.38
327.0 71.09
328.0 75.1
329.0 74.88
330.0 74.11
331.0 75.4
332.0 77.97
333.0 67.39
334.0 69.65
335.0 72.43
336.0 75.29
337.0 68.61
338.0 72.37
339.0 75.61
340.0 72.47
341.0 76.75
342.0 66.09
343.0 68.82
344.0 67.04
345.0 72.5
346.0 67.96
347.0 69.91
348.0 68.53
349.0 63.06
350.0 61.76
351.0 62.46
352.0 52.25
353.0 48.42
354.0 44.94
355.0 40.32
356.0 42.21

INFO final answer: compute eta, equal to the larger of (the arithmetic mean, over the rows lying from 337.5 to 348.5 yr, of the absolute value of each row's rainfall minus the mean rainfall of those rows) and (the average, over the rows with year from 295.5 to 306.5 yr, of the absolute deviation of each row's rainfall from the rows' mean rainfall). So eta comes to 2.9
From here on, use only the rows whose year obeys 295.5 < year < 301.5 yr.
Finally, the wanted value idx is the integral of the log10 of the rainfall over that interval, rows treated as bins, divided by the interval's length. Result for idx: 1.82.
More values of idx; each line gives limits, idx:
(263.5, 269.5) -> 1.79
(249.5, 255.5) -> 1.85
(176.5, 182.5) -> 1.81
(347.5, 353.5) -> 1.77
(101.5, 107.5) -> 1.82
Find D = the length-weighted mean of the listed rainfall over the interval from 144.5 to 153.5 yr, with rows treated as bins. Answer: 70.2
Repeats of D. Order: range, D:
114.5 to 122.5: 68.8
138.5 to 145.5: 71.6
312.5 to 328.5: 70.9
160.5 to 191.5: 66.6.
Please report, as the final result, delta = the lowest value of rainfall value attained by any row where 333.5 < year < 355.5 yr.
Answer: 40.32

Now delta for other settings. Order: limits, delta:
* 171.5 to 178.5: 62.51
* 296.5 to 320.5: 63.47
